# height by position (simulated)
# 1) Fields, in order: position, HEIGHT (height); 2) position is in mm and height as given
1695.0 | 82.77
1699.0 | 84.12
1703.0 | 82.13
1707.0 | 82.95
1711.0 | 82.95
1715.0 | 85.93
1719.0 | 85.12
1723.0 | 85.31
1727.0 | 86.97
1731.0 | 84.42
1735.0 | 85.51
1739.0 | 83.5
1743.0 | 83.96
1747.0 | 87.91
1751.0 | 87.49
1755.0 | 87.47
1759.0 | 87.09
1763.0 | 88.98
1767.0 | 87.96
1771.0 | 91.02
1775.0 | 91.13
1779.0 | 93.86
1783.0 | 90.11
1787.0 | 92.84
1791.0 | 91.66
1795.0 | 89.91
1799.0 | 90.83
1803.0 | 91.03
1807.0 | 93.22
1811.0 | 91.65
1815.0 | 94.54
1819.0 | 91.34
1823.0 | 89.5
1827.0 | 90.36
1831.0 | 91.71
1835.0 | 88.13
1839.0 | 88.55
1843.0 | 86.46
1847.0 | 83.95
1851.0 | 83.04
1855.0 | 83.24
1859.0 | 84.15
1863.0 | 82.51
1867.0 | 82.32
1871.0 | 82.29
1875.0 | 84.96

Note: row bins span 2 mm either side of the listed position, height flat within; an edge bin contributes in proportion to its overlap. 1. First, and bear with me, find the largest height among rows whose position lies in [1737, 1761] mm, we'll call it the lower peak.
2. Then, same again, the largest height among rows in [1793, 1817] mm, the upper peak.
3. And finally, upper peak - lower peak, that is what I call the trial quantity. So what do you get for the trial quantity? 6.6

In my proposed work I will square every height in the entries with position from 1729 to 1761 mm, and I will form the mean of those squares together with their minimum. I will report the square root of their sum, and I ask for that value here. 120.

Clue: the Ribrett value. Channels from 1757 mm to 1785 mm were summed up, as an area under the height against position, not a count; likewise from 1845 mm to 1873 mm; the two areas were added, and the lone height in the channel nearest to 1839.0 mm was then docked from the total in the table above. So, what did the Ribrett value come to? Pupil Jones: 4758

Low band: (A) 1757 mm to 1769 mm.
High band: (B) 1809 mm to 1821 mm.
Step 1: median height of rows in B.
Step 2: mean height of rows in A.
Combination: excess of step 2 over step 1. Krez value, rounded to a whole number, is -4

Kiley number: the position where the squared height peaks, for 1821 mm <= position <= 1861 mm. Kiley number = 1831.0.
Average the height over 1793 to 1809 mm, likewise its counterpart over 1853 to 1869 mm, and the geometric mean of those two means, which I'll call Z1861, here 87.1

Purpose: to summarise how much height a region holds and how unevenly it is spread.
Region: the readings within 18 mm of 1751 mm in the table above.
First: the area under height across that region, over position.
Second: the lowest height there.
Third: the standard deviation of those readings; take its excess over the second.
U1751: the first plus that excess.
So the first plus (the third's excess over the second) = 3038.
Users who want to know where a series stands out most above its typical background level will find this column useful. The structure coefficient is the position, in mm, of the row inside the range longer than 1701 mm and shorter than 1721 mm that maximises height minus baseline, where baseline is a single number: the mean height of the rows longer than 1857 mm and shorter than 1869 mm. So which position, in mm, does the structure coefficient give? 1715.0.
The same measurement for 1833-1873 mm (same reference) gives 1839.0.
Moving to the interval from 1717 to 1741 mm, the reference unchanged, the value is 1727.0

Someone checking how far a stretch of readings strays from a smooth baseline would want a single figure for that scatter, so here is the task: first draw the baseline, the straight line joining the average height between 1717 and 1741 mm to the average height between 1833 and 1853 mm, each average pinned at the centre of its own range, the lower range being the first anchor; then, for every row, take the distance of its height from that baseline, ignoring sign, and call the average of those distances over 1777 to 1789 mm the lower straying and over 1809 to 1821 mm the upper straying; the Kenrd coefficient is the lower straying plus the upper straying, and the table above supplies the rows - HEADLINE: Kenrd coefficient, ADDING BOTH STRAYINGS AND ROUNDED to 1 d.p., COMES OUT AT 13.4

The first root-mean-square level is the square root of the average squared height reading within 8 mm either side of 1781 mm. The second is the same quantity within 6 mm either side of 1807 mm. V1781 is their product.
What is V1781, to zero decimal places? 8461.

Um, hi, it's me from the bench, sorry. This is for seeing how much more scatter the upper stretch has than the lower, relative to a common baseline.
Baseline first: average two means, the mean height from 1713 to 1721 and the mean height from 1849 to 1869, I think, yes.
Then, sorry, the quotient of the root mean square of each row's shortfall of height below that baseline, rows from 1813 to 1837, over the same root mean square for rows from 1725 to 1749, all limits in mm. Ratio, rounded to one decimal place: 3.6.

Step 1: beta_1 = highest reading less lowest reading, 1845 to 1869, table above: 1.8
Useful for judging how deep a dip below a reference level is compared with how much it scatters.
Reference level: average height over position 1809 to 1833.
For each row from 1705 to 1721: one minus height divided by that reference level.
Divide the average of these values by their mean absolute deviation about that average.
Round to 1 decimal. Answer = 5.7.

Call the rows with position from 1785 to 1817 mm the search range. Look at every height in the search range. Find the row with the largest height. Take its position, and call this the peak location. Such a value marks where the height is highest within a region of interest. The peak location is 1815.0 mm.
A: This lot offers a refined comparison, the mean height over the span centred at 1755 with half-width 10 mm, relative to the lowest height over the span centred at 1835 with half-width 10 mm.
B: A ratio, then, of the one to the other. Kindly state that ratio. 1.015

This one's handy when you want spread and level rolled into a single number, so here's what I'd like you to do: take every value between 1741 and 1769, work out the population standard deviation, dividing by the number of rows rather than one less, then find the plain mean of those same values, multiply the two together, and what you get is 127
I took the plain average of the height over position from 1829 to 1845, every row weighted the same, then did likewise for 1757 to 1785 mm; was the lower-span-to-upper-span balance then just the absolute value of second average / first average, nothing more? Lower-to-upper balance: 1.01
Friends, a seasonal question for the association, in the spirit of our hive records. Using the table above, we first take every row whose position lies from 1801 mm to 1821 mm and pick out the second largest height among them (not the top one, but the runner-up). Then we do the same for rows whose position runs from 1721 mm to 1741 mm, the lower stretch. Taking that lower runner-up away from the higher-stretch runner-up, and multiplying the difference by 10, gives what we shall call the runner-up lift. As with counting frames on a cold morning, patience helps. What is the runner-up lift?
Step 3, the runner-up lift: 77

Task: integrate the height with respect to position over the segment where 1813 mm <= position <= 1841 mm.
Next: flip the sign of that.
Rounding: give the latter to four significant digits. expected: -2537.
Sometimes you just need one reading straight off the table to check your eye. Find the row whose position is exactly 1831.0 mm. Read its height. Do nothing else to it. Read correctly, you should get 91.71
